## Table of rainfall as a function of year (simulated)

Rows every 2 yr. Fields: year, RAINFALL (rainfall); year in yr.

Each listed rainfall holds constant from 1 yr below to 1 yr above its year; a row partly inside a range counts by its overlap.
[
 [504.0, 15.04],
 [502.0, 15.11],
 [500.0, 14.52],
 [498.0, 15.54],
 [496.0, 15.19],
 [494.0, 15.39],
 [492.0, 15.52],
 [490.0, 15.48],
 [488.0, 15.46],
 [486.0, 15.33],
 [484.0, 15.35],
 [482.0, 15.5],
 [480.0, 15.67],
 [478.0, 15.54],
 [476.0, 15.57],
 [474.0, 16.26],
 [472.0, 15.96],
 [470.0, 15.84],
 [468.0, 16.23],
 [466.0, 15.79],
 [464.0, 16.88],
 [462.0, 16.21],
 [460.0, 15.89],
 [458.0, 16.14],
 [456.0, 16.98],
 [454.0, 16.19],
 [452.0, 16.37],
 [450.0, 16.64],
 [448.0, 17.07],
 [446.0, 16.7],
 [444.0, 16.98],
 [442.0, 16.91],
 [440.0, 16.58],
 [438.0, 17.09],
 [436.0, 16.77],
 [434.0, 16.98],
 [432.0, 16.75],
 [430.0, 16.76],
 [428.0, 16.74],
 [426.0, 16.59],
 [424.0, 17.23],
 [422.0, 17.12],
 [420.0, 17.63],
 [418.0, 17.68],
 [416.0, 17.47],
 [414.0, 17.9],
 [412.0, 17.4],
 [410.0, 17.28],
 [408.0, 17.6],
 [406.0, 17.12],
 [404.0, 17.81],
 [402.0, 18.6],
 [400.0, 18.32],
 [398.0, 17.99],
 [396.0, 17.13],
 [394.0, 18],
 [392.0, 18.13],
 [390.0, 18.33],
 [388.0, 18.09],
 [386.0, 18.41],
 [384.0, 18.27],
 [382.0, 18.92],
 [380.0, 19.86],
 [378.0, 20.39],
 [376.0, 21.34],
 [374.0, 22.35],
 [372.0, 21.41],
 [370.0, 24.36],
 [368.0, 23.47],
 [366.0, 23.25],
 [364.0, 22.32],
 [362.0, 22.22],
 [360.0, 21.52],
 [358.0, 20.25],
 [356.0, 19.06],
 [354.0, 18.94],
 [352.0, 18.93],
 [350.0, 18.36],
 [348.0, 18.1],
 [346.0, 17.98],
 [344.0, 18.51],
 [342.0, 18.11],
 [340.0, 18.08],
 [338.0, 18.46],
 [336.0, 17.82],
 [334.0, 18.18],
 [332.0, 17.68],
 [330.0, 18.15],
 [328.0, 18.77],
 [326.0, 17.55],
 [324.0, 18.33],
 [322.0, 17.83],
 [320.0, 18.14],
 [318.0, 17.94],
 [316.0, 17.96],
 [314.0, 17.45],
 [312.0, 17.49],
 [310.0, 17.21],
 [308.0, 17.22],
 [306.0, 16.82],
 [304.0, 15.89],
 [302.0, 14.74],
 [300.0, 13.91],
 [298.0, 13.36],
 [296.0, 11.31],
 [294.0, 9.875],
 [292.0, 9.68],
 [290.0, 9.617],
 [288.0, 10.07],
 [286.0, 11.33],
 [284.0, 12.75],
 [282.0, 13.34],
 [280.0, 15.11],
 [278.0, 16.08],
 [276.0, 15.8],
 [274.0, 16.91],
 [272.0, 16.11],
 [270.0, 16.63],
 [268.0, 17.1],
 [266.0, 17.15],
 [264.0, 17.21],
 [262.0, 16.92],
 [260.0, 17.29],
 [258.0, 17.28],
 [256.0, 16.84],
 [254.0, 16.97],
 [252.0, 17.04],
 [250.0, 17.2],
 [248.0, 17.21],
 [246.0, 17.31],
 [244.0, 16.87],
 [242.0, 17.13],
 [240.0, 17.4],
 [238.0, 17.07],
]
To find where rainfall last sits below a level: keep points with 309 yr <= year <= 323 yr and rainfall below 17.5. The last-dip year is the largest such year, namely 314.0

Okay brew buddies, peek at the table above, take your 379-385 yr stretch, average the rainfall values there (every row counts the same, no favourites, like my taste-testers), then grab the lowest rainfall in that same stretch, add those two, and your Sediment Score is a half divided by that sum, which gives 0.0134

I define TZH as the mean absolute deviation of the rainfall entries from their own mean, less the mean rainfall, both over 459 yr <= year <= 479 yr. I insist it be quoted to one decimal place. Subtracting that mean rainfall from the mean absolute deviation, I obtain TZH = -15.7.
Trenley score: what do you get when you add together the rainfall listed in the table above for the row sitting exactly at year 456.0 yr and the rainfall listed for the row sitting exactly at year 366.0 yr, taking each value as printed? 40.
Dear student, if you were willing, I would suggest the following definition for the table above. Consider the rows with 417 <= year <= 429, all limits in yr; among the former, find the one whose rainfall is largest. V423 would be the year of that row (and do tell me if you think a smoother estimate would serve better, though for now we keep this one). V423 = 418.0 yr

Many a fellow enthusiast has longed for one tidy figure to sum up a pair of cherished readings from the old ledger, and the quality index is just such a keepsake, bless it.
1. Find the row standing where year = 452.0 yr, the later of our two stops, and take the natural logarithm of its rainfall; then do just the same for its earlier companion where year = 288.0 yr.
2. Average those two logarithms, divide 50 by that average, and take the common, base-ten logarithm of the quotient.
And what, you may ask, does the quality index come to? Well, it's 1.292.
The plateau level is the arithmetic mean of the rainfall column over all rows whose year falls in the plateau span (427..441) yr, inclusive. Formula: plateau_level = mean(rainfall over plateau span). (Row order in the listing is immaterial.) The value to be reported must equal 17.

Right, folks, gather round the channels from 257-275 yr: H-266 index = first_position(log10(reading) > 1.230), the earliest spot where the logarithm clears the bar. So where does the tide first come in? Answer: 258.0 yr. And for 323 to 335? 324.0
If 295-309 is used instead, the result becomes 308.0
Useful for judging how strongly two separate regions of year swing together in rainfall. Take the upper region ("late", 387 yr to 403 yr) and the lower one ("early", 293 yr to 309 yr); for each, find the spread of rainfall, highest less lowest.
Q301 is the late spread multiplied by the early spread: 11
